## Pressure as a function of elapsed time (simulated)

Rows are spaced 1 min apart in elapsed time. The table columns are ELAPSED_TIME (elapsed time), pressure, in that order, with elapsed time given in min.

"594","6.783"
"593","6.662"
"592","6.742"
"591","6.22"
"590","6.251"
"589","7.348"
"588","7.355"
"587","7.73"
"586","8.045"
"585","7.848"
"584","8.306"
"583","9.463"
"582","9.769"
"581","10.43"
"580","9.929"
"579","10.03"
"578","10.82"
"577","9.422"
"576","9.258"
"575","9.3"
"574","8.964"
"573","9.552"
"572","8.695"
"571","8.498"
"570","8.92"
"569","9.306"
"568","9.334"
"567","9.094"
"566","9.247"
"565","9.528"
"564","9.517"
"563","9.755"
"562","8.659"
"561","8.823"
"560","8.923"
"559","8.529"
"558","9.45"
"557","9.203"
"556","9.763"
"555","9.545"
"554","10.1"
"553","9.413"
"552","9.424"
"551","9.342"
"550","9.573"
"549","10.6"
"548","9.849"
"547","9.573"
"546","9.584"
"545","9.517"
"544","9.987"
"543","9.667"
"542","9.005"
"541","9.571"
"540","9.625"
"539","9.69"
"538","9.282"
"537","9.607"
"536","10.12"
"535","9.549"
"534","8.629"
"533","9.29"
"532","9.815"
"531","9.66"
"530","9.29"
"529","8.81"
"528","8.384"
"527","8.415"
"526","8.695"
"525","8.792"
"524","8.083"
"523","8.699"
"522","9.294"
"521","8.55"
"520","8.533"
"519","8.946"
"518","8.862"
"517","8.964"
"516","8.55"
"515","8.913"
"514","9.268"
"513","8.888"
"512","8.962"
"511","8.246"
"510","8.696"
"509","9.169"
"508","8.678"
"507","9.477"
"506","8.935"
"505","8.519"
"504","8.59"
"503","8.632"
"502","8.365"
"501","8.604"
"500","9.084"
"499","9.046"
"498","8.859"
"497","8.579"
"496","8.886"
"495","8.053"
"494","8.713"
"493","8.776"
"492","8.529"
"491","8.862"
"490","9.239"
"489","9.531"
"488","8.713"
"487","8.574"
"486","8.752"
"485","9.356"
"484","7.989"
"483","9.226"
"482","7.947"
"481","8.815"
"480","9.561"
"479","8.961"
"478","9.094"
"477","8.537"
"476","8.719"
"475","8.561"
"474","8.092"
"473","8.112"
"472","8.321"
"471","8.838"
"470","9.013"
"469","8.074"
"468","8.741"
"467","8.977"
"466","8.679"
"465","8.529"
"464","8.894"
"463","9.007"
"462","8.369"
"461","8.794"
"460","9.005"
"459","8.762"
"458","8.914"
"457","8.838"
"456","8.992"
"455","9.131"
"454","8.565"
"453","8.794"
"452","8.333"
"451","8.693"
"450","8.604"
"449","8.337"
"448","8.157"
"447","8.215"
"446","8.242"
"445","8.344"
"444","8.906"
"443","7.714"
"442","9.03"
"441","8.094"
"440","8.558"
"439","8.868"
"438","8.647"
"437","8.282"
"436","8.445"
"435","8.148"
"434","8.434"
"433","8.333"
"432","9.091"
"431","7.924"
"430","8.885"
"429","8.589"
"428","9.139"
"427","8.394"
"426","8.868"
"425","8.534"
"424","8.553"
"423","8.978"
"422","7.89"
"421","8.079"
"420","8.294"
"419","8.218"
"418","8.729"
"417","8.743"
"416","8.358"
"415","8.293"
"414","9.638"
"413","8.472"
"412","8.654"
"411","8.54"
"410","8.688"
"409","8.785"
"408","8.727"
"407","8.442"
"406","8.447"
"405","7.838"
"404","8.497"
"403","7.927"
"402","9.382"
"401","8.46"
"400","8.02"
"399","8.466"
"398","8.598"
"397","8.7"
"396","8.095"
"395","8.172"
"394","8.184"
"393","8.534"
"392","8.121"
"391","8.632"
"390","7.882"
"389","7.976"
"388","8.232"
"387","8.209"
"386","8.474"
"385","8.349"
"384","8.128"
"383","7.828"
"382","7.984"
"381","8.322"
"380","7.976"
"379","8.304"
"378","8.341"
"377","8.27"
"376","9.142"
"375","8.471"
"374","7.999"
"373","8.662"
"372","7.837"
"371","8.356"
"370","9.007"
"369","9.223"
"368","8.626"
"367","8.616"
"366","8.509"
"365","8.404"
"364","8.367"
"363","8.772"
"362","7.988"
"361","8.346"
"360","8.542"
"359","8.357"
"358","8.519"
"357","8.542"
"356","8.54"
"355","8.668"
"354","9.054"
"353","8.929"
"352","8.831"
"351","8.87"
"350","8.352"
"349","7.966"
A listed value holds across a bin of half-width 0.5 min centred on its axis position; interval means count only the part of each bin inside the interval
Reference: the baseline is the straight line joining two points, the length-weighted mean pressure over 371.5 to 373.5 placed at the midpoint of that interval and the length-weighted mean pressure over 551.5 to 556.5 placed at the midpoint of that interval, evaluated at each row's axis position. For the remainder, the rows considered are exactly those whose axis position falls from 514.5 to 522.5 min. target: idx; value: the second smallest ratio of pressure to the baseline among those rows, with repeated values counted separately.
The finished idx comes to 0.91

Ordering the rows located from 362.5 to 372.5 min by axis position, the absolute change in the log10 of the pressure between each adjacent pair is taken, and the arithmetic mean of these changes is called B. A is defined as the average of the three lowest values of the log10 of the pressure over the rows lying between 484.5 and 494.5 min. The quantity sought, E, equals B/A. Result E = 0.0159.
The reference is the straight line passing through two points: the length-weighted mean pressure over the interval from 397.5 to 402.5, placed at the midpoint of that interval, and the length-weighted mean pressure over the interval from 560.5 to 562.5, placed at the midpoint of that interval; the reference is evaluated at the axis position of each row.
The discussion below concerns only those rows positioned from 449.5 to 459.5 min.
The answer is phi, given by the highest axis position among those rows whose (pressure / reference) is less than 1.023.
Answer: 459 min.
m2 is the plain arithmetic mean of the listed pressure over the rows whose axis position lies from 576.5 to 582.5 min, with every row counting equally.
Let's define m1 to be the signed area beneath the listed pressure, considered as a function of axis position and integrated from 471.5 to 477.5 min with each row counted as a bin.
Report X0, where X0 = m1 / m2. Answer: 5.00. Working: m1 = 50.3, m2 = 10.1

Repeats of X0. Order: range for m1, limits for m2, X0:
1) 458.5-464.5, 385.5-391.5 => 6.42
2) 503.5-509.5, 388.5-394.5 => 6.49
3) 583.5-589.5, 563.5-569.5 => 4.99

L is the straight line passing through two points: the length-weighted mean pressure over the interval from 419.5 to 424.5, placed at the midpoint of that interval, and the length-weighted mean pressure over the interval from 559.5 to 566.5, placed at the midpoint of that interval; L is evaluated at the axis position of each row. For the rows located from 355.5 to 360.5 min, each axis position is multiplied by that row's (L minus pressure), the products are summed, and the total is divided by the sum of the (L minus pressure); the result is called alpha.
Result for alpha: 357.9 min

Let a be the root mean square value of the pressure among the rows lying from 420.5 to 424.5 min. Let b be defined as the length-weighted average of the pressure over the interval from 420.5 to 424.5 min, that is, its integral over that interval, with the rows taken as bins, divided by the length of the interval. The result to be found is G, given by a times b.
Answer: 70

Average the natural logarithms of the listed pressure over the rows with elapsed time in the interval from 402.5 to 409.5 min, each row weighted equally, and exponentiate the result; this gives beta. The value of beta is 8.4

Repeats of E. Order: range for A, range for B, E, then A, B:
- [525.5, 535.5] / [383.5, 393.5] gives 0.0167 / 0.928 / 0.0155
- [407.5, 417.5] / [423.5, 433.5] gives 0.0322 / 0.923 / 0.0297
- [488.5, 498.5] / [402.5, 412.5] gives 0.0160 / 0.923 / 0.0148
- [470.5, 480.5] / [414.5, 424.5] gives 0.0186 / 0.912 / 0.0170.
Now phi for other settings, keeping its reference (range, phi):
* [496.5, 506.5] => 505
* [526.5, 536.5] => 534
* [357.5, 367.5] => 367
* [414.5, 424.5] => 424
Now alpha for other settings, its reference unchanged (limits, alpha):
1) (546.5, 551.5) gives 548.8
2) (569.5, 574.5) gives 571.4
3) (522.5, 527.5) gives 525.0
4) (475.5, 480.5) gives 479.5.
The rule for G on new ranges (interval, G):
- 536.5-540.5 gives 91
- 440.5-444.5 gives 71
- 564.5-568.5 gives 87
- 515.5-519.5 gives 78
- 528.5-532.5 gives 88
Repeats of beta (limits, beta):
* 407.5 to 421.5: 8.6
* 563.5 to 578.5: 9.3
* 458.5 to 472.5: 8.7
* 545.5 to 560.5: 9.5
